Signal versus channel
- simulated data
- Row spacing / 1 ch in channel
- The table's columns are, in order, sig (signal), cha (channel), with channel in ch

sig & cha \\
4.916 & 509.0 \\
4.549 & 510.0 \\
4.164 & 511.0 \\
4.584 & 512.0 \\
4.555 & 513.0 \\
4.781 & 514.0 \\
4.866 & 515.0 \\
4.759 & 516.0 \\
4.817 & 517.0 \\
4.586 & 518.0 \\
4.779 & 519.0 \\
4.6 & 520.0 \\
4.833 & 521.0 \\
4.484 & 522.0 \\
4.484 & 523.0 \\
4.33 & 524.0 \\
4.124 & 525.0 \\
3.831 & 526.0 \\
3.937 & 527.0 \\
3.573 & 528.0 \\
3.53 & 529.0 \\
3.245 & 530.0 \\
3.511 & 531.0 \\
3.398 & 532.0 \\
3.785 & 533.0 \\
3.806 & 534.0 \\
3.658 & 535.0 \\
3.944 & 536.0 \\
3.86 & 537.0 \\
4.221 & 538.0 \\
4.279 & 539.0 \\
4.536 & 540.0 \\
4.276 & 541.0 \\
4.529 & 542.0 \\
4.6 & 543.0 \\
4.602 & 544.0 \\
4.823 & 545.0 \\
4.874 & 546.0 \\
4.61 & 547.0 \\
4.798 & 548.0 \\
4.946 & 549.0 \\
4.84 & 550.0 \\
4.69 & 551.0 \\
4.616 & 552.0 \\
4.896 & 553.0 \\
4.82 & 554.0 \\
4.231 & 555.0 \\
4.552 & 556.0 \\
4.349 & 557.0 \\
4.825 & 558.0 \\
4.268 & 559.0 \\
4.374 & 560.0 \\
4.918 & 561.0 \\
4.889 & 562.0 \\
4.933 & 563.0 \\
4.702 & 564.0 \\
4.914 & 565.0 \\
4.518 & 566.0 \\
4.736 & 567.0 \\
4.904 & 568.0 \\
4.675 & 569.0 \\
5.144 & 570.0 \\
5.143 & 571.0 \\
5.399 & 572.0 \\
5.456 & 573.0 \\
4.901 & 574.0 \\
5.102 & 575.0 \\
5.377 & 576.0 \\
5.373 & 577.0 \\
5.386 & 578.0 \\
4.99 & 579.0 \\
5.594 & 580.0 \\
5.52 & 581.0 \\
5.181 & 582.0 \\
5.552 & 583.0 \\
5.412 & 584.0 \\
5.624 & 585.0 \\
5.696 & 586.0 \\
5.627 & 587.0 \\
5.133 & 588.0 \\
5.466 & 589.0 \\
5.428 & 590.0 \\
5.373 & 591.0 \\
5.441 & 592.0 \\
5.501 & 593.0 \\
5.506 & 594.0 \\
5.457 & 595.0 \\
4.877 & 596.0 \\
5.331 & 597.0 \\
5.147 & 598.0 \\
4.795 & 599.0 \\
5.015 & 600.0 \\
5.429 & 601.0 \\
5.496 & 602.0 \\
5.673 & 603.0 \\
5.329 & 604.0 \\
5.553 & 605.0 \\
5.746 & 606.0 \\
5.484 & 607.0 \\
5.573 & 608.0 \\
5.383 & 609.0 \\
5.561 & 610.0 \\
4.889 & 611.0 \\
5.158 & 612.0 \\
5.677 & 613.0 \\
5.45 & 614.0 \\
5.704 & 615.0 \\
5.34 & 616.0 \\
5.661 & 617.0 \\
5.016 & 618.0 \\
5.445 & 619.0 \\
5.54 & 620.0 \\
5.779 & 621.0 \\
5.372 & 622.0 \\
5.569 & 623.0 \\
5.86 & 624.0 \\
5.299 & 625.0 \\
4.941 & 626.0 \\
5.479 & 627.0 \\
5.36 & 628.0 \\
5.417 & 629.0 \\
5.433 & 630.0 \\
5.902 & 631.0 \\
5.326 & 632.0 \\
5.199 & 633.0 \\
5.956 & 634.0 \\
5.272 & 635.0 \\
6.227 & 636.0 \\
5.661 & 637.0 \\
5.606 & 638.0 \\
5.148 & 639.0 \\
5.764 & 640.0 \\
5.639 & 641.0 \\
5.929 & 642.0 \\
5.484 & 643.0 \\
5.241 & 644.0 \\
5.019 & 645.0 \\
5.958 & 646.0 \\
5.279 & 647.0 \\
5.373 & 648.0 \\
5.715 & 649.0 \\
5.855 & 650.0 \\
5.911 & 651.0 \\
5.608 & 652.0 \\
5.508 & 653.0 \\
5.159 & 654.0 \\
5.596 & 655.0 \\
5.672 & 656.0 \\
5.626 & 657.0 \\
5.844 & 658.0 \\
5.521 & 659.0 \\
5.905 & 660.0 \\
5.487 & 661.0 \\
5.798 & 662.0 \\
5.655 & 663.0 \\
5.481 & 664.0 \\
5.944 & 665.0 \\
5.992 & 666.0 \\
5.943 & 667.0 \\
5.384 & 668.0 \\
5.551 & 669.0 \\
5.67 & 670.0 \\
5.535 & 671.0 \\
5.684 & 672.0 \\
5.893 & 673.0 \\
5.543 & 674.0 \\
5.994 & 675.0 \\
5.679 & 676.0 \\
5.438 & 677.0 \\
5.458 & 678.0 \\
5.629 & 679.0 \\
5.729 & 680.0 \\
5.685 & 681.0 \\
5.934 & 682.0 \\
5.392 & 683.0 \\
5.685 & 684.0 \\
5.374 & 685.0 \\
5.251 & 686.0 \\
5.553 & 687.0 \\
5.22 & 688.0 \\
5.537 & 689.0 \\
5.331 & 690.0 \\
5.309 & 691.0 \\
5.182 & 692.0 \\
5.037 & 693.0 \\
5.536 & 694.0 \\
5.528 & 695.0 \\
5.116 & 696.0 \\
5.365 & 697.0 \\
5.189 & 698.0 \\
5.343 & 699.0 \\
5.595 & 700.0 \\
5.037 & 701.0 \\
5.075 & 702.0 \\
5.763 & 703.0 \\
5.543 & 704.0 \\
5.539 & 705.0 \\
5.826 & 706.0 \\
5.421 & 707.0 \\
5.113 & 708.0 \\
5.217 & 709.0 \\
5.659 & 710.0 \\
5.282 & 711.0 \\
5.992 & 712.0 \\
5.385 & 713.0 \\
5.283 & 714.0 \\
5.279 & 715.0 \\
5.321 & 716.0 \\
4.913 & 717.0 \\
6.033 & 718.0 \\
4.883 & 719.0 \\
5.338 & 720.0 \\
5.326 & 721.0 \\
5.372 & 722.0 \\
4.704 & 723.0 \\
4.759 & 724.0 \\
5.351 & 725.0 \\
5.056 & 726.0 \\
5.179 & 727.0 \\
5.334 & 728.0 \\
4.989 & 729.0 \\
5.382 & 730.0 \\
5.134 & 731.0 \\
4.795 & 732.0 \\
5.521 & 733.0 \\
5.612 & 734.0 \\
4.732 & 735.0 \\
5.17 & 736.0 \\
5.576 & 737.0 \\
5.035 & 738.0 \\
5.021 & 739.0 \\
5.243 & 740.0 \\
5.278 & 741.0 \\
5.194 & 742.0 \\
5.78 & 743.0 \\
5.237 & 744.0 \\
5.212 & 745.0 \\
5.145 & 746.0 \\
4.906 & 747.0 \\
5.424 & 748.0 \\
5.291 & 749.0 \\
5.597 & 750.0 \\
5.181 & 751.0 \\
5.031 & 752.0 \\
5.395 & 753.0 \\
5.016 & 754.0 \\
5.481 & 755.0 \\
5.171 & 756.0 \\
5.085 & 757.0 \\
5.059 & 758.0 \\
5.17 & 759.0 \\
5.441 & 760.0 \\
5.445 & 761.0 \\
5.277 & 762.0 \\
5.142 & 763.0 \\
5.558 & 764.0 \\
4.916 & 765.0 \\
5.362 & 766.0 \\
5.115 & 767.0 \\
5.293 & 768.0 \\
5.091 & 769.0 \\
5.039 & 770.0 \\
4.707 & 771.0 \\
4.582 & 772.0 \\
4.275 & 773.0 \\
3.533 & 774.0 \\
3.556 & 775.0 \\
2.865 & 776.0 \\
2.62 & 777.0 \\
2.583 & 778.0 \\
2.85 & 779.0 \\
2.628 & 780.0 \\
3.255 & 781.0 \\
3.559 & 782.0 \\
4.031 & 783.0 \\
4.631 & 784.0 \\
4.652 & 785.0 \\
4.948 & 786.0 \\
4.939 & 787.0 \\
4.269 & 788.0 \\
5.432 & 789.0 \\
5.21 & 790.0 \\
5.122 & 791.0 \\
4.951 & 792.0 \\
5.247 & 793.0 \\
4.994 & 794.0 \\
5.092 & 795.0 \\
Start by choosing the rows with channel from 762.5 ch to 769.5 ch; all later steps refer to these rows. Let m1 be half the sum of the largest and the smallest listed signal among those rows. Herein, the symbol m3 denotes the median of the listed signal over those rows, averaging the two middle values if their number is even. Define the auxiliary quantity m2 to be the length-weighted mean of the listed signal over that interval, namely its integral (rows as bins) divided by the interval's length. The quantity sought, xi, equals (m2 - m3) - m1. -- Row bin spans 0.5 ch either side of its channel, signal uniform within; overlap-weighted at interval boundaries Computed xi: -5.2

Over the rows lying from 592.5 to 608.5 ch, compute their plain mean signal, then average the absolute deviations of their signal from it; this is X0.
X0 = 0.22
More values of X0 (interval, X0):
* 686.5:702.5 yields 0.16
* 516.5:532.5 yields 0.49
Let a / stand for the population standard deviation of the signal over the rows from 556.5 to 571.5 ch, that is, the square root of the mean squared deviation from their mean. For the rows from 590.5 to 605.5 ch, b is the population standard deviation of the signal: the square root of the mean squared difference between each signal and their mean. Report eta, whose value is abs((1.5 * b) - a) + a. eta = 0.37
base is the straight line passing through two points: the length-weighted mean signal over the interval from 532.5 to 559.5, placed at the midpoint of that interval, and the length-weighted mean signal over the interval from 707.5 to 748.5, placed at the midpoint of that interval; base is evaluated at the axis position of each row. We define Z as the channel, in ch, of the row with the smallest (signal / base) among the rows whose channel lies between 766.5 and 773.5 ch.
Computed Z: 773.0 ch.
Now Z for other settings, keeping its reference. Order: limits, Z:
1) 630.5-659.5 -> 645.0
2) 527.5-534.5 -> 530.0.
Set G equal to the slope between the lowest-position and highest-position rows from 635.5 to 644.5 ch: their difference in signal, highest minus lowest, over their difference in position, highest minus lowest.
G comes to -0.12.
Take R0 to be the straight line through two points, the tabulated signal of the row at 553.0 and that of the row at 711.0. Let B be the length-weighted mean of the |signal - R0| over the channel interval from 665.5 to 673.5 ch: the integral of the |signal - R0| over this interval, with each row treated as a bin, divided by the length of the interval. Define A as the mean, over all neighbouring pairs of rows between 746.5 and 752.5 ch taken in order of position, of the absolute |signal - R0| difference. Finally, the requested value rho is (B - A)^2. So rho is 0.141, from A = 0.151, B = 0.53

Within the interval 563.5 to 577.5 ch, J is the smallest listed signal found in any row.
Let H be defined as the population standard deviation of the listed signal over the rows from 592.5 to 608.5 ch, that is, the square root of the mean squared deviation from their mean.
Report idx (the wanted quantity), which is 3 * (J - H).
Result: 12.8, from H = 0.27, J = 4.518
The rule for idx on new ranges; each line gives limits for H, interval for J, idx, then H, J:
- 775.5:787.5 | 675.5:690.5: 12.9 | 0.92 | 5.22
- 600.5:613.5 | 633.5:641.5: 14.8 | 0.22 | 5.148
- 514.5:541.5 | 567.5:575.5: 12.6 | 0.48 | 4.675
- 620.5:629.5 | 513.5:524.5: 12.2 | 0.26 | 4.33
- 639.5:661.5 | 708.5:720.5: 13.9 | 0.26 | 4.883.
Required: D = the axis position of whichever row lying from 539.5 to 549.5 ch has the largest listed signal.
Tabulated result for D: 549.0 ch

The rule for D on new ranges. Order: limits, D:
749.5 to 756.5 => 750.0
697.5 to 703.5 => 703.0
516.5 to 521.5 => 521.0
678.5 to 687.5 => 682.0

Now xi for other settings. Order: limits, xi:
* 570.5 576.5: -5.2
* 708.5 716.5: -5.5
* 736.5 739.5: -5.1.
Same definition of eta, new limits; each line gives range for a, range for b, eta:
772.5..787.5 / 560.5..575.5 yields 1.30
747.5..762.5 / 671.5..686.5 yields 0.31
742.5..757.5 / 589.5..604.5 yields 0.36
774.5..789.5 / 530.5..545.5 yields 1.25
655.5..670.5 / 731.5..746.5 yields 0.42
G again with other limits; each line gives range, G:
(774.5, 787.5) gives 0.12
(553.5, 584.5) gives 0.02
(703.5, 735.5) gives -0.03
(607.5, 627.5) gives 0.00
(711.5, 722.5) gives -0.06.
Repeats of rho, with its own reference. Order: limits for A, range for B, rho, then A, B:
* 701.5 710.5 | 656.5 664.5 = 0.088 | 0.209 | 0.51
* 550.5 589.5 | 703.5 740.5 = 0.000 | 0.237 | 0.25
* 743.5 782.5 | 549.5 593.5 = 0.011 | 0.220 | 0.33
